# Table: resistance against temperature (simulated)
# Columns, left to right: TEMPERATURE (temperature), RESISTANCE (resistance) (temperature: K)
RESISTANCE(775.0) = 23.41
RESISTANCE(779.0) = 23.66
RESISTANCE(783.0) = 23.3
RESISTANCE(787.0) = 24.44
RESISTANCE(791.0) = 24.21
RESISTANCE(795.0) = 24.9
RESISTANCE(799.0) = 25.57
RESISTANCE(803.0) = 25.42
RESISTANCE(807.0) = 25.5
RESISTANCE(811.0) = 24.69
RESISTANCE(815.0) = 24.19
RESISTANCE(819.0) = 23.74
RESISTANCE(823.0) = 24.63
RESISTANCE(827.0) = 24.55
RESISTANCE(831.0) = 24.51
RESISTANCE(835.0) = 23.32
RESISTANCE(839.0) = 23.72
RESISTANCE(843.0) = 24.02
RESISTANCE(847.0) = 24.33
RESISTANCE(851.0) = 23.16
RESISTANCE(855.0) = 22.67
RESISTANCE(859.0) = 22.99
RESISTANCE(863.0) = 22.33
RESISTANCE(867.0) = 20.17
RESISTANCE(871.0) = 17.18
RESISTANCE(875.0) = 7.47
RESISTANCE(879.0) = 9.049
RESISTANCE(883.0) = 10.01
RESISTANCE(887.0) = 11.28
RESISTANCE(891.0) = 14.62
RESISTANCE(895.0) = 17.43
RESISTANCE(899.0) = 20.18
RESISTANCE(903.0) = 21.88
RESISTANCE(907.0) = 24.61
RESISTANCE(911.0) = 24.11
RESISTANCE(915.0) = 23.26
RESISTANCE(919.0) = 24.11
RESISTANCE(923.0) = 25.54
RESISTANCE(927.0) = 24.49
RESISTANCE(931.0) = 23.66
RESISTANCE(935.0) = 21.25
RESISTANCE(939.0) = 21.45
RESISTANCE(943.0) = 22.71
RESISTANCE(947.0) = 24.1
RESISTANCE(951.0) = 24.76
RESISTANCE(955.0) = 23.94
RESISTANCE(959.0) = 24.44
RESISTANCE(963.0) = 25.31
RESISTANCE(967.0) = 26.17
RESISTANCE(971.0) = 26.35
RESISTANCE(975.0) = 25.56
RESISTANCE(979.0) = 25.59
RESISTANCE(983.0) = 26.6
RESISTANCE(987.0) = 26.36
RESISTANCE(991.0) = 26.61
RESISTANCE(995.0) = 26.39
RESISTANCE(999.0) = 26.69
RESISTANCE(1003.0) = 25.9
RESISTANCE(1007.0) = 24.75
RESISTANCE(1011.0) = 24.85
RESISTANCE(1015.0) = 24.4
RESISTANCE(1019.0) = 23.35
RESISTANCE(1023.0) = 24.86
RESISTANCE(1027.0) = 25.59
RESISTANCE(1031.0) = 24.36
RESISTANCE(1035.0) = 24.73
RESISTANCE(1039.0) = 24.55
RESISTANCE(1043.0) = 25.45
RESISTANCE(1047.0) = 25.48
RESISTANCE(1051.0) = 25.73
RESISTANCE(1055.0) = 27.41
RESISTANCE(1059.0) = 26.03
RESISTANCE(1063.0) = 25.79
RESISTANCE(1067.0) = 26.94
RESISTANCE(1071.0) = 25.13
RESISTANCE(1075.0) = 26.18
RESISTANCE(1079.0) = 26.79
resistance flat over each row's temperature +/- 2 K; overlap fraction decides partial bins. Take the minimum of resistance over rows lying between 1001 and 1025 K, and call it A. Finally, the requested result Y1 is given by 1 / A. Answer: 0.043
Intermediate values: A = 23.35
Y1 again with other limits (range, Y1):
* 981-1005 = 0.039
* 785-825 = 0.042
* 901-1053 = 0.047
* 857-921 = 0.134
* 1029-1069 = 0.041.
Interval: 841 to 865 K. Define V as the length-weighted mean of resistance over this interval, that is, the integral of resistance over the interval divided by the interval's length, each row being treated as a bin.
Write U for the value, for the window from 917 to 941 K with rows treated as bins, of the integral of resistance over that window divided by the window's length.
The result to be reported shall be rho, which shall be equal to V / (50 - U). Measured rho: 0.87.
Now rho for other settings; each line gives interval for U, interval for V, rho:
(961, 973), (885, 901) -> 0.66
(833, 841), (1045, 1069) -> 0.99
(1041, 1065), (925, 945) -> 0.95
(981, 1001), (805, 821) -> 1.05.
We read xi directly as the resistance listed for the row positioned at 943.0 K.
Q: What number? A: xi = 22.71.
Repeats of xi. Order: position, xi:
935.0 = 21.25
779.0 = 23.66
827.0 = 24.55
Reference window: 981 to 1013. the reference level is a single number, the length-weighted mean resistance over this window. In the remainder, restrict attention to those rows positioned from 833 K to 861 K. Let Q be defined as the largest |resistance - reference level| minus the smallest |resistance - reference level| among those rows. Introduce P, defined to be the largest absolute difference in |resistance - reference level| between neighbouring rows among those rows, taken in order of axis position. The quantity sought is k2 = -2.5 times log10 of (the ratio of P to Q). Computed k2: 0.4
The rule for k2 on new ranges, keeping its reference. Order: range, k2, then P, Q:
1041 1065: 0.0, 1.38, 1.4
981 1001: 0.1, 0.30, 0.3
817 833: 0.0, 0.89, 0.9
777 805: 0.7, 1.14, 2.3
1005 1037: 0.4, 1.51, 2.2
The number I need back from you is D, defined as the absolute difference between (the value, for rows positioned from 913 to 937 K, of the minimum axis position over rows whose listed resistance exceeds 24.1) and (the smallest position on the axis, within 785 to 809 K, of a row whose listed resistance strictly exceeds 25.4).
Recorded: 120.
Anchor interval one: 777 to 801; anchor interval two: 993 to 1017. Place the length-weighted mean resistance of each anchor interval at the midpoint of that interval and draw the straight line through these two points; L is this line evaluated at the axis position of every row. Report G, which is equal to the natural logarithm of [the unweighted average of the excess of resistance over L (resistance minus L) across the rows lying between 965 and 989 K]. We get -0.3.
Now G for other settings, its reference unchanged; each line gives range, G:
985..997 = 0.0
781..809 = -1.0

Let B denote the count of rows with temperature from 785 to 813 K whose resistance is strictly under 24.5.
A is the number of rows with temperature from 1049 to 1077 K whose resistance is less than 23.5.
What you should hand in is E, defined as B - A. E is 2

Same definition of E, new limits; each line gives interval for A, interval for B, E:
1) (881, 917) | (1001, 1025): -5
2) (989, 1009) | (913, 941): 6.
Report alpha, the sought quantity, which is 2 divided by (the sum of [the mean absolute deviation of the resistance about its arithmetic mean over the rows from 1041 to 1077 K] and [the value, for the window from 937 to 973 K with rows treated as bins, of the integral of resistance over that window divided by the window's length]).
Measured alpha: 0.080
